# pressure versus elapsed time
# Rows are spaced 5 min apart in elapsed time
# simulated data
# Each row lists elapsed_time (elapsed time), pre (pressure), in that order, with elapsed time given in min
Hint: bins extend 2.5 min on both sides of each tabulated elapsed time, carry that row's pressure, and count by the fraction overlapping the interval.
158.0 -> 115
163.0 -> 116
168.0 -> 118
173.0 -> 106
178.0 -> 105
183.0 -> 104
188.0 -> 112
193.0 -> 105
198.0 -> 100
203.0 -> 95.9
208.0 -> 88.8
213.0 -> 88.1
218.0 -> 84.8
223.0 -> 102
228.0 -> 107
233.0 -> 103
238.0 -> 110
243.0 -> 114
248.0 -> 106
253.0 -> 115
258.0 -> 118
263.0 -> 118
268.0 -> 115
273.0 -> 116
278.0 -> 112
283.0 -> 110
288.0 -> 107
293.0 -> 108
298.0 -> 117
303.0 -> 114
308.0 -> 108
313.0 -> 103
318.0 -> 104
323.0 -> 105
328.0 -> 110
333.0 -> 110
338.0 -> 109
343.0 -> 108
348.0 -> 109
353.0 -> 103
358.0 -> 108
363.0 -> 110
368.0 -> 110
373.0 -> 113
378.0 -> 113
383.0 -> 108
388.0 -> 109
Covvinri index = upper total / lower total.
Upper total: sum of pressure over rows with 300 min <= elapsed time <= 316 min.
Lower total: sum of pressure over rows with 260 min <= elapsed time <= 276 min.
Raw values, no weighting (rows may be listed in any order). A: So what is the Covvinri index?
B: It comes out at 0.93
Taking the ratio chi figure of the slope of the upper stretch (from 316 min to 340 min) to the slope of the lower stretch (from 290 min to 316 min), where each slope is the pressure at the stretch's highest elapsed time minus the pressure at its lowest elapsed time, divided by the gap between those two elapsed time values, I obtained -1.0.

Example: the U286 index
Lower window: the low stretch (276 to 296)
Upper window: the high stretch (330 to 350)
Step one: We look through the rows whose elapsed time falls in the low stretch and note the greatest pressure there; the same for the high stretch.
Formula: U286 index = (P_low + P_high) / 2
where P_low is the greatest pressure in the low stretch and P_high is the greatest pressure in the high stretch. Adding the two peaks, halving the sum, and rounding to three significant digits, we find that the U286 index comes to 111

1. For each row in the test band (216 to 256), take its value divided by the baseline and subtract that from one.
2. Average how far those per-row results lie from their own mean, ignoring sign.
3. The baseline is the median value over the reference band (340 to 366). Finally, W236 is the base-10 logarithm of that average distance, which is -1.22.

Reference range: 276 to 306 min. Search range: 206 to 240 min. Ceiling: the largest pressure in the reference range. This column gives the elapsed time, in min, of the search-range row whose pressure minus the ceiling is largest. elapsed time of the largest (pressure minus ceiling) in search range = 238.0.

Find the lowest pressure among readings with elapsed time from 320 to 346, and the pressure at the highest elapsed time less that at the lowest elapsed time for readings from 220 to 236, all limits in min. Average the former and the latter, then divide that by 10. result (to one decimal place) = 5.3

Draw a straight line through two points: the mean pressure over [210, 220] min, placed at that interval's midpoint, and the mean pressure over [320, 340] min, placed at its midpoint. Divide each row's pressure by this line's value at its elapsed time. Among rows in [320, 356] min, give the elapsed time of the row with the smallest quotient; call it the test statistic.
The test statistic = 353.0 min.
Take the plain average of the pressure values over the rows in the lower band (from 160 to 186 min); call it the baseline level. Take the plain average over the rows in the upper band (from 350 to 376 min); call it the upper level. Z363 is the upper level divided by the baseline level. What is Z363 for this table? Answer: 0.99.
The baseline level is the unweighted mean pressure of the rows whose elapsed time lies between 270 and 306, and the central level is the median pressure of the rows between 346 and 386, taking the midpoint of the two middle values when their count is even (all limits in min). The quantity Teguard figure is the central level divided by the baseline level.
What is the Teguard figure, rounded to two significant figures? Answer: 0.98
